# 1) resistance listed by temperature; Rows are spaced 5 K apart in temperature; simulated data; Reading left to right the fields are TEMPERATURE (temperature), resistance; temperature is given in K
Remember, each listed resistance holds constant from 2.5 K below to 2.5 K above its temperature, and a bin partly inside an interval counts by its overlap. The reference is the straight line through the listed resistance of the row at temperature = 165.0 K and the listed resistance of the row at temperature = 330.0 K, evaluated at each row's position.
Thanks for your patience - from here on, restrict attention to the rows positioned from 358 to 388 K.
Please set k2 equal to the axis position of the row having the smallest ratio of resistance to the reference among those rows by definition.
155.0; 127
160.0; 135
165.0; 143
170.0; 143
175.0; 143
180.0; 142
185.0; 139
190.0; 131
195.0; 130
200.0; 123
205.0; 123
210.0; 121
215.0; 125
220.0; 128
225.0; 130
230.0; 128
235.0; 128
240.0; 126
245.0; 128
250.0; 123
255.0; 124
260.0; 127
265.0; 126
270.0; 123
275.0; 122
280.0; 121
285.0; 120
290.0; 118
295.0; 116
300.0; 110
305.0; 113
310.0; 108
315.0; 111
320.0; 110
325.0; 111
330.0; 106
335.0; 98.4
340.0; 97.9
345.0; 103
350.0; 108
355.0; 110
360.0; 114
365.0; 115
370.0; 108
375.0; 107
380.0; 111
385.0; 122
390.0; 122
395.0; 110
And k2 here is 370.0 K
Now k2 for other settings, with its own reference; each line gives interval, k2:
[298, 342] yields 335.0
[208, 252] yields 210.0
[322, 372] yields 335.0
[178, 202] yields 200.0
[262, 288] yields 270.0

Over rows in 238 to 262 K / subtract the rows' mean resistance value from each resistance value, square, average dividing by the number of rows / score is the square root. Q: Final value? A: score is 2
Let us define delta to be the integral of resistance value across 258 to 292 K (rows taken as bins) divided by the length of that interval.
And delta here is 122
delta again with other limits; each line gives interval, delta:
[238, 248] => 127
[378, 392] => 118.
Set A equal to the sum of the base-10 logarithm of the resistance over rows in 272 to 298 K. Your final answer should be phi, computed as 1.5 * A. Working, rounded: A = 10.4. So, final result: 15.6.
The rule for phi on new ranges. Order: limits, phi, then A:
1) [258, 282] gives 15.7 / 10.5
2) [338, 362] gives 15.2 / 10.1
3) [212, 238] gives 15.8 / 10.5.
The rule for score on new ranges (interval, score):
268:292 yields 2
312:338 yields 5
